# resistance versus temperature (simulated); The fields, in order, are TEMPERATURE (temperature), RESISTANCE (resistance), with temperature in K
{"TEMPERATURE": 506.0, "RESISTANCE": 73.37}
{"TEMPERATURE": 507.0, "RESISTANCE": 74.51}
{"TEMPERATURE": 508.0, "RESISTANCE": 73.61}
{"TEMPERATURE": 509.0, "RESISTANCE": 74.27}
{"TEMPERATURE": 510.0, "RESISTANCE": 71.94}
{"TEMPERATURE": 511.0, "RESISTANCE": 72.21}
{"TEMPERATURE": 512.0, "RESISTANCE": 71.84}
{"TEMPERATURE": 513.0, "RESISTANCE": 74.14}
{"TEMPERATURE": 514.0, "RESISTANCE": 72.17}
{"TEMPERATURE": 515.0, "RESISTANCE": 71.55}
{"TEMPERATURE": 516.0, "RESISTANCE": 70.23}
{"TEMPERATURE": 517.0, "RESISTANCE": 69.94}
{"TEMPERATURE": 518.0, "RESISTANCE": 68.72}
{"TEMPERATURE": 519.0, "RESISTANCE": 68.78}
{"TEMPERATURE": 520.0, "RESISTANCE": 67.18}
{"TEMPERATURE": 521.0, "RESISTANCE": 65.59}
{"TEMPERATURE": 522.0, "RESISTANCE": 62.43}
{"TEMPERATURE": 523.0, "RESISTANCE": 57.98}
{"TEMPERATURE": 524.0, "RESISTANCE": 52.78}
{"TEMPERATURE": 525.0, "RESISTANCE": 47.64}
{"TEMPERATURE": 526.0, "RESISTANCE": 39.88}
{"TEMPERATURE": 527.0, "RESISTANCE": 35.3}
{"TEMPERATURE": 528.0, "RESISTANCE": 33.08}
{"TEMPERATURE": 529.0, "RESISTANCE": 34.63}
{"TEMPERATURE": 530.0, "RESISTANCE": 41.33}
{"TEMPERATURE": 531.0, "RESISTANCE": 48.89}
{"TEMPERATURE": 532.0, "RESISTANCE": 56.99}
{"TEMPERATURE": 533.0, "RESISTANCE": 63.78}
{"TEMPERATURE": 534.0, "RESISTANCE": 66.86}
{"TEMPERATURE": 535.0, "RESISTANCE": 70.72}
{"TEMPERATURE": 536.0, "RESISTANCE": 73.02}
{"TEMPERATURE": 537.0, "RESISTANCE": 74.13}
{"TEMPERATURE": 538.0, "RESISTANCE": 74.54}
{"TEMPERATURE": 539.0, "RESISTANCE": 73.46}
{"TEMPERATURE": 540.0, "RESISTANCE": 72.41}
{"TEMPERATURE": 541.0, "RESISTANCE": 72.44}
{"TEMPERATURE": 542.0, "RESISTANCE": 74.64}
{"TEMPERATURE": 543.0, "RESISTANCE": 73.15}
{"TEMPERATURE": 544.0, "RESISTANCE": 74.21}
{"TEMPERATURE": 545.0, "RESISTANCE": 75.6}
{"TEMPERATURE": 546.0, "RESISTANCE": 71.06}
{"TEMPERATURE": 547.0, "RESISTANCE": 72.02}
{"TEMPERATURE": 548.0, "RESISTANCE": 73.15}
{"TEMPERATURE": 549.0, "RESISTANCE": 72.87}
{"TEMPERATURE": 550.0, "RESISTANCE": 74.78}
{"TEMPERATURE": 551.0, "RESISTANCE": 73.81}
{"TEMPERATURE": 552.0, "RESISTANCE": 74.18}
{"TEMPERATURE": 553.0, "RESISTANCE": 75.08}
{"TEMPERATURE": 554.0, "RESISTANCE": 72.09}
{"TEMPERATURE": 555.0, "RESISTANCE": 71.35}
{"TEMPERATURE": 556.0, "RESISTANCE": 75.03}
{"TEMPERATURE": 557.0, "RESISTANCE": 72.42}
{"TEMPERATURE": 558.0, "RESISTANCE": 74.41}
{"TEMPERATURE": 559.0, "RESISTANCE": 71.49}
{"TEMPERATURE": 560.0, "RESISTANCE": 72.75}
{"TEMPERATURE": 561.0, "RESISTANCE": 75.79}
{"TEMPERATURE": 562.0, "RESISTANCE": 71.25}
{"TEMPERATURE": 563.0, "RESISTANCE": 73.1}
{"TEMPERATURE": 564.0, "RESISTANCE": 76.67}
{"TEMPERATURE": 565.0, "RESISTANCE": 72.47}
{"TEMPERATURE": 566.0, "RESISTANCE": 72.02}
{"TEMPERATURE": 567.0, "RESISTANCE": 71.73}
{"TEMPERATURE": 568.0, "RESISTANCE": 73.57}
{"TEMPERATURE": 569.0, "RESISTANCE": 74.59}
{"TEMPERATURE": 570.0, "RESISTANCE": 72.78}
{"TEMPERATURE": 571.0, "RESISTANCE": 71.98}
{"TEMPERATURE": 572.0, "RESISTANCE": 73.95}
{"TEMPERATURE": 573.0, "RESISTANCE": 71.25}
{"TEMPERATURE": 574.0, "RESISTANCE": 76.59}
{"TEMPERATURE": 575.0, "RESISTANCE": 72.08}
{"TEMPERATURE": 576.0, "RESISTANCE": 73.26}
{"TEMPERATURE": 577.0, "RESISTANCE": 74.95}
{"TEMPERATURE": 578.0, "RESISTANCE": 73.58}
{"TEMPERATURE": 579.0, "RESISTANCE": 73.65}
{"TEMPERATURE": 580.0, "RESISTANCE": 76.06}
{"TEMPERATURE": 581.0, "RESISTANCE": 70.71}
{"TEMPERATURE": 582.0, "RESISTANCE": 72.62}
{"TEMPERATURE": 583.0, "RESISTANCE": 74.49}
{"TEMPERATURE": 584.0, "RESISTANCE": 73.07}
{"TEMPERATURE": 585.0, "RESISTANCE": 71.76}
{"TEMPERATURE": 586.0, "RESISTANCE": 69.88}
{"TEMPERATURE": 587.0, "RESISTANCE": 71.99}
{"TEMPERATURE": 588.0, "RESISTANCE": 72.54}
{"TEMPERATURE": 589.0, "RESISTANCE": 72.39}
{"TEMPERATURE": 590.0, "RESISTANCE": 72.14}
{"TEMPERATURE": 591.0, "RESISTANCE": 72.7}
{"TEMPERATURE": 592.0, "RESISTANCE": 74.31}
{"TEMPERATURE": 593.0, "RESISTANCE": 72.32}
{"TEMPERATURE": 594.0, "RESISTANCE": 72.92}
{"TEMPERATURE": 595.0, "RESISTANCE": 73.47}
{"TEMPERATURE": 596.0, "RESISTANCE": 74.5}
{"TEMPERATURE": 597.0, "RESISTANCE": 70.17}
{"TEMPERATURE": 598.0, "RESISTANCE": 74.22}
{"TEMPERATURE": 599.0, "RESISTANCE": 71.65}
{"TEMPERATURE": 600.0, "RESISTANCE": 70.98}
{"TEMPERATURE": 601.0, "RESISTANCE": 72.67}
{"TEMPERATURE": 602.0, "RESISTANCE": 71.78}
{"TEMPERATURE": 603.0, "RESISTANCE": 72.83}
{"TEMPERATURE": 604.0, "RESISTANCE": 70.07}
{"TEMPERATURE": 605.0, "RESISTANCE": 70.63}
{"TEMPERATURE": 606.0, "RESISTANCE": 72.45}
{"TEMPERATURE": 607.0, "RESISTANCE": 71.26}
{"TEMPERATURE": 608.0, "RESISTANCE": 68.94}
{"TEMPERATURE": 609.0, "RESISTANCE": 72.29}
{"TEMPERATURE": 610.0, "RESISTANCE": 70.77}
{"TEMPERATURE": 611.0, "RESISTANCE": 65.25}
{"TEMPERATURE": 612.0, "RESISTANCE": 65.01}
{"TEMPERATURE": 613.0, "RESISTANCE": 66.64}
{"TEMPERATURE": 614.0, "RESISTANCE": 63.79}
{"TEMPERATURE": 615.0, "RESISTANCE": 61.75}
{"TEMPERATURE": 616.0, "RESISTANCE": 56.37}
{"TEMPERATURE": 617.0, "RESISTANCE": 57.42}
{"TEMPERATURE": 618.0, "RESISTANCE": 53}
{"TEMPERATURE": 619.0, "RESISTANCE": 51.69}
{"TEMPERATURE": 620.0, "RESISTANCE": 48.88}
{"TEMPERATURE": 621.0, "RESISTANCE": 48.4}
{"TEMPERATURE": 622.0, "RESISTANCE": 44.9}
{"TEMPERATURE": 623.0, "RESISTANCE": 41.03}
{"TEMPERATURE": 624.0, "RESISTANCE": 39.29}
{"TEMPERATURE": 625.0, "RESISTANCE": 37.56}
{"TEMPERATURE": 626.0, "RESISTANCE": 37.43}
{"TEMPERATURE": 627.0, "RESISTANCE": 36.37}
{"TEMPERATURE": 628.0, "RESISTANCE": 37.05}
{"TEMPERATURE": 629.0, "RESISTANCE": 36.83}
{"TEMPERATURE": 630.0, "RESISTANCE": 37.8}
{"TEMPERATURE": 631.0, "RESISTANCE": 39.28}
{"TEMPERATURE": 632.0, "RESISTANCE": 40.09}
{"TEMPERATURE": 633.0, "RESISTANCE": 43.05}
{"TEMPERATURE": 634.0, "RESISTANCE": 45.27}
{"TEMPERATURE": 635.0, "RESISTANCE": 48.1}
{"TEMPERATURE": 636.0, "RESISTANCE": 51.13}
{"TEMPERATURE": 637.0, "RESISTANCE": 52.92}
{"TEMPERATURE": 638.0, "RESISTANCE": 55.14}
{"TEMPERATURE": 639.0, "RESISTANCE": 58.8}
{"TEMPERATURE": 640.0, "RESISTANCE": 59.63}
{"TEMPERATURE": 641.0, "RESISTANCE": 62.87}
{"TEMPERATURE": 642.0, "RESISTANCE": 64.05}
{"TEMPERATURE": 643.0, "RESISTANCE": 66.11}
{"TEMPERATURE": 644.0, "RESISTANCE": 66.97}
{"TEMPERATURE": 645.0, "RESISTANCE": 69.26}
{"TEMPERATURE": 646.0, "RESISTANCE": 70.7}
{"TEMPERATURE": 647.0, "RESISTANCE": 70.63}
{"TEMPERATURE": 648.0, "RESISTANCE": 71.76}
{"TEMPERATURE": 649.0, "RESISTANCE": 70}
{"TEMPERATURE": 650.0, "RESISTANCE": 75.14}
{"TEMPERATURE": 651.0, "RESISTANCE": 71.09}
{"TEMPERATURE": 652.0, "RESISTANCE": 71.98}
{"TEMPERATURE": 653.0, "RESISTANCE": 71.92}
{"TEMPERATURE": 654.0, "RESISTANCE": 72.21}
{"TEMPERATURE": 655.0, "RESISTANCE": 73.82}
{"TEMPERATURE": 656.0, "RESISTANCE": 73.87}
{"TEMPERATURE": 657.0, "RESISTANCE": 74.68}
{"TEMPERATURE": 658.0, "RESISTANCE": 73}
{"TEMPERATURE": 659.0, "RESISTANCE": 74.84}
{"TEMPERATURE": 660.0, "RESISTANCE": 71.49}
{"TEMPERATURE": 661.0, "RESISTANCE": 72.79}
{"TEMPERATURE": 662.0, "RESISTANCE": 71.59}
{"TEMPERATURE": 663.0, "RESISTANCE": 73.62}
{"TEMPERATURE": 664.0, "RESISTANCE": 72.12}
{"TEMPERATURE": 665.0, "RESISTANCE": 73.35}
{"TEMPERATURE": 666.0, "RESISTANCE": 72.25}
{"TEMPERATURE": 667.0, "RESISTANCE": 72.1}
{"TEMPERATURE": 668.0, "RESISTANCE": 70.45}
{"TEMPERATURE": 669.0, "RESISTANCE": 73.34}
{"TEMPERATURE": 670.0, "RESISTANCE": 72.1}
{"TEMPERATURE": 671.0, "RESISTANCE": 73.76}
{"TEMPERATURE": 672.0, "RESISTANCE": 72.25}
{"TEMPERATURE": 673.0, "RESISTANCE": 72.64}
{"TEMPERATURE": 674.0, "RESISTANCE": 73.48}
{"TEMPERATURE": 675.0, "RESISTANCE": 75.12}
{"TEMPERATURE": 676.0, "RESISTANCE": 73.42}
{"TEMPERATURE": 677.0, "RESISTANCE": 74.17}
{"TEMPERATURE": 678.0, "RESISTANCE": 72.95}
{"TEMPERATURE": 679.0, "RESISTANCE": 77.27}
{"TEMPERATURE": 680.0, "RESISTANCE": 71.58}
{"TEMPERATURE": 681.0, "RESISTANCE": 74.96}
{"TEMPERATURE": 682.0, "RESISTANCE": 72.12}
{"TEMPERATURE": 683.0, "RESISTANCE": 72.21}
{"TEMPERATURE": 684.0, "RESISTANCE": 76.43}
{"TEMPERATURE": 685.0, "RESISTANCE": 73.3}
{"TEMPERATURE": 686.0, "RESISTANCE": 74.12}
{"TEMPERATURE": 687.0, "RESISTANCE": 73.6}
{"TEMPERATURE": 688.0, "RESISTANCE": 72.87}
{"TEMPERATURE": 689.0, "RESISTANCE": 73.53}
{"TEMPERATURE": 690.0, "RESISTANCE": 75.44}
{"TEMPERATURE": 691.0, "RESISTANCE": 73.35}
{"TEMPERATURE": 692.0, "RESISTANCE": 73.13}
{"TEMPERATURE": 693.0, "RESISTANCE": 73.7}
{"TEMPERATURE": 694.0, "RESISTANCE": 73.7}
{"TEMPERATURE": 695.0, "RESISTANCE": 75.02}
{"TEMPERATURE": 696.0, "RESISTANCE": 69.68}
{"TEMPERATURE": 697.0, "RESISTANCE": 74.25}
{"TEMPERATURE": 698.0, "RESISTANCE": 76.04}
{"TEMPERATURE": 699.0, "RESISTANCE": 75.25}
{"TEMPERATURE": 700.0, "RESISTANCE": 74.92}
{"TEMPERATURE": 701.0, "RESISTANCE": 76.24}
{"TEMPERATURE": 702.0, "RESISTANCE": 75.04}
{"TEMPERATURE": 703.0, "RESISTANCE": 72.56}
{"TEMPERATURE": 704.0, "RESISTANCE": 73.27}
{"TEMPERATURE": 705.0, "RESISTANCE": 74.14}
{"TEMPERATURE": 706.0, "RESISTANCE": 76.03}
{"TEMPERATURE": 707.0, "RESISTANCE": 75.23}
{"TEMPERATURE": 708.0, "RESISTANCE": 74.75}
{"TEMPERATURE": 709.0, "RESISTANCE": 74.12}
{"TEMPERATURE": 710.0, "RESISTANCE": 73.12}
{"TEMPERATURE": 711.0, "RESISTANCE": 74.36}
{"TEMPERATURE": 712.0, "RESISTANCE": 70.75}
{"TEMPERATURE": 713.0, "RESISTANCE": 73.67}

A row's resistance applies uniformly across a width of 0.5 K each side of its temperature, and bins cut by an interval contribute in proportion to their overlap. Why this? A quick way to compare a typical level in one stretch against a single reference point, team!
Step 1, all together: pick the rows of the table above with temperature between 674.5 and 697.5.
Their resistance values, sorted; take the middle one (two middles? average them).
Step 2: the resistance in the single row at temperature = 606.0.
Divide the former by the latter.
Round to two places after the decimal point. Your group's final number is 1.02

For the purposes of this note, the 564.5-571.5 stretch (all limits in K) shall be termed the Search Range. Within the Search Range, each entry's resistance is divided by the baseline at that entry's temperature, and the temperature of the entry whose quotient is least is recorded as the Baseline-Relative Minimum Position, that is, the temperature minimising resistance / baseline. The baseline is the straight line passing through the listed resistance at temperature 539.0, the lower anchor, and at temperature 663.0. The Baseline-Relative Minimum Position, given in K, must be 567.0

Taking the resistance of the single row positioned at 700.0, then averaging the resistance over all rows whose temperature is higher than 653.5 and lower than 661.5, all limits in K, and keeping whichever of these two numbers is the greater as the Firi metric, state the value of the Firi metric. 74.9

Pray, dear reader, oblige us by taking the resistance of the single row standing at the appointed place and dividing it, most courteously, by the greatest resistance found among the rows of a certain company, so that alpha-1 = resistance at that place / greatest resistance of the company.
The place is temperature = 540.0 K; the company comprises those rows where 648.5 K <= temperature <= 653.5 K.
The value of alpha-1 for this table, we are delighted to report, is 0.964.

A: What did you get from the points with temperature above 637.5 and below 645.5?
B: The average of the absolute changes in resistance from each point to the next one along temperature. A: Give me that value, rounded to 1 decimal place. 2.0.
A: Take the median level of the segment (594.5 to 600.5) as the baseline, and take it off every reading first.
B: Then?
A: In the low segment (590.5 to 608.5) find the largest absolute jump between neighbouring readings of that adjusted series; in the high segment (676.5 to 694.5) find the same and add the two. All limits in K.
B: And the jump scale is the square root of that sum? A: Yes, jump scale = 3.17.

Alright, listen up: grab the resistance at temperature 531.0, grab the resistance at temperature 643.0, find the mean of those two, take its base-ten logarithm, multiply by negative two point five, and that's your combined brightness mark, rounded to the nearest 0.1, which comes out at -4.4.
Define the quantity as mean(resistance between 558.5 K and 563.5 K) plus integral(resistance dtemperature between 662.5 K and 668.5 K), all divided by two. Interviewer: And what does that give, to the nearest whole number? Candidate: 253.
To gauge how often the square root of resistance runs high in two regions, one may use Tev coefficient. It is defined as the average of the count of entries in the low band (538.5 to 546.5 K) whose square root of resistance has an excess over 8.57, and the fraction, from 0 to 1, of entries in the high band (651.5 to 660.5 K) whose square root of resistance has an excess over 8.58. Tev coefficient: 2.2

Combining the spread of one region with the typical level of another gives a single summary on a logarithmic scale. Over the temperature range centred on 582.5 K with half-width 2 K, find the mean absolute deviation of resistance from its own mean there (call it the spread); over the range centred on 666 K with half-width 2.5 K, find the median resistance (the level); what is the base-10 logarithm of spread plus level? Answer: 1.86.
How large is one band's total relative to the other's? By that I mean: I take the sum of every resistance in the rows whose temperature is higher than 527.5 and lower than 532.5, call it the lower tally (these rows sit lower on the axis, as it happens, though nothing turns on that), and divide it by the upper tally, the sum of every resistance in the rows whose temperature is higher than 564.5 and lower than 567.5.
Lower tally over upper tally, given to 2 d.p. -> 0.99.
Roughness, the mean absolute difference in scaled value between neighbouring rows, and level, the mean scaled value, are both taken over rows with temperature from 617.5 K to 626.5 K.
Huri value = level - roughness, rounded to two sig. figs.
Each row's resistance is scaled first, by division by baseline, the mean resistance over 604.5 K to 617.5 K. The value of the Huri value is 0.64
